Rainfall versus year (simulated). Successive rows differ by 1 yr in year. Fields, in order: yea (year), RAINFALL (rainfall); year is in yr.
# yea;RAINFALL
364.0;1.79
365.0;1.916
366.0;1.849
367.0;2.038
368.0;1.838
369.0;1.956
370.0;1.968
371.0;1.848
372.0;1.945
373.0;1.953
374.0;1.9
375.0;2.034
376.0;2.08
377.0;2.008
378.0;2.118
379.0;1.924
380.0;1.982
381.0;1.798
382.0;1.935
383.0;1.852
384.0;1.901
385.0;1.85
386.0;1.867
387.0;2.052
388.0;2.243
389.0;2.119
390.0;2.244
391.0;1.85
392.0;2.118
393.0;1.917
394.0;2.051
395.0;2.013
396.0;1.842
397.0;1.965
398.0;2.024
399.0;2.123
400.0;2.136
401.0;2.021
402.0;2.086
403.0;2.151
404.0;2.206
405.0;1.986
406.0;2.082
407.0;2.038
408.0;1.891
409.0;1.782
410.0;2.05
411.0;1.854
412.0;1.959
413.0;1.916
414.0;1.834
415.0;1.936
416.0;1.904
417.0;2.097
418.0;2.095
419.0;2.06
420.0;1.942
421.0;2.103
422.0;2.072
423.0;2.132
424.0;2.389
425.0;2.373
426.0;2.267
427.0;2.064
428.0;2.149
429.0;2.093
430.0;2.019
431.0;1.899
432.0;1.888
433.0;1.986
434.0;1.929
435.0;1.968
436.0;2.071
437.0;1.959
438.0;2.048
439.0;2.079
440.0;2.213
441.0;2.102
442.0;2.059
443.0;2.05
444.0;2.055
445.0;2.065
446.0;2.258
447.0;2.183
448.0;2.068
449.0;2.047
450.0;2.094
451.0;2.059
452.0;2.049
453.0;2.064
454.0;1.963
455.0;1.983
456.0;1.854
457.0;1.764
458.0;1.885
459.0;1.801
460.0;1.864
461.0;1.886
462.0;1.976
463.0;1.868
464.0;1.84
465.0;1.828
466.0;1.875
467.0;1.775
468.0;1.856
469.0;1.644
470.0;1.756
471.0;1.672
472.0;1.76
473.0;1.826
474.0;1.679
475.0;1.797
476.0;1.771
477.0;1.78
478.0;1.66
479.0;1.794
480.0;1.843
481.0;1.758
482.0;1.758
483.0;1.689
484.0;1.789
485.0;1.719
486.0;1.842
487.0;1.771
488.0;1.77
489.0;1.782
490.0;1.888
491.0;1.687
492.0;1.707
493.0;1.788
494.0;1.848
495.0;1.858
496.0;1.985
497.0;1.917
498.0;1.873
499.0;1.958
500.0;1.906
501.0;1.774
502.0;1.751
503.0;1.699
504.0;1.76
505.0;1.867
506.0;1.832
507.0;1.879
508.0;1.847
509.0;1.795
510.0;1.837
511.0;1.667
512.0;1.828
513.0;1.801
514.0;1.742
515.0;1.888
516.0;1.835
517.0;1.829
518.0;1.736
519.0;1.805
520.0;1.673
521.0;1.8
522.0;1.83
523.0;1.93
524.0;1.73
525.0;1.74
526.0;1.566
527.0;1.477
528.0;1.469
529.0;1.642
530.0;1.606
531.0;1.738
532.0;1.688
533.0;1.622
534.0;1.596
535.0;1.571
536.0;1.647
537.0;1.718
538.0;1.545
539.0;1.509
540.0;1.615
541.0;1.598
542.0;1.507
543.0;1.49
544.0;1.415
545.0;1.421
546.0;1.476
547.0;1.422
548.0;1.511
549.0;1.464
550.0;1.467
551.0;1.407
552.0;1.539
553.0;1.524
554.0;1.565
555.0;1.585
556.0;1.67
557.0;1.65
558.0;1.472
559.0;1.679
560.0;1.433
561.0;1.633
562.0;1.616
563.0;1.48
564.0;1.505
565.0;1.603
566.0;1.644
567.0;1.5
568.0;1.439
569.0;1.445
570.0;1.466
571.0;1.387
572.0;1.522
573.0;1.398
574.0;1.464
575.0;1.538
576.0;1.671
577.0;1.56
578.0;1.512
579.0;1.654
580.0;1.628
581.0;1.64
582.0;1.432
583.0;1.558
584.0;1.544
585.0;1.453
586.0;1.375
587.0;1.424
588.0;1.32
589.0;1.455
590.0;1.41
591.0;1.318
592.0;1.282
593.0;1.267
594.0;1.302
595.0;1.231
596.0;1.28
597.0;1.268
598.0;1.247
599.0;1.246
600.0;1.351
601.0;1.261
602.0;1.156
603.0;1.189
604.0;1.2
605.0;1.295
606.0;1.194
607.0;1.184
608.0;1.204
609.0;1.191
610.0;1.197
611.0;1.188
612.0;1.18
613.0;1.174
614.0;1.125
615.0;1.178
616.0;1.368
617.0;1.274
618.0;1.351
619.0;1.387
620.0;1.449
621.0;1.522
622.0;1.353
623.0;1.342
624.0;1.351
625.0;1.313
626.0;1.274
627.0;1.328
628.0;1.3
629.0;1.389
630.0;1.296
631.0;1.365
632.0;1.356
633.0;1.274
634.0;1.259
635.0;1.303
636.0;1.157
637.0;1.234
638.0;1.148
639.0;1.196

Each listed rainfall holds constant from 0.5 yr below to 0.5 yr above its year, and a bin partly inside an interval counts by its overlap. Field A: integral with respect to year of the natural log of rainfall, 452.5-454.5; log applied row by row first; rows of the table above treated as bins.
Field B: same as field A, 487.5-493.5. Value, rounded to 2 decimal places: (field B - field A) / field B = 0.59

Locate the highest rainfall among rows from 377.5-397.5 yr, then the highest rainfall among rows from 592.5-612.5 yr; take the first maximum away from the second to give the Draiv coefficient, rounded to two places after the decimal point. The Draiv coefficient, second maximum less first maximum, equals -0.89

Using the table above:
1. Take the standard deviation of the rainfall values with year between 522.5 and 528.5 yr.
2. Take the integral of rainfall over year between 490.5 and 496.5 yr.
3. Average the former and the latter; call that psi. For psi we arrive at 5.5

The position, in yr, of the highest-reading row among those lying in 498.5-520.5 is 499.0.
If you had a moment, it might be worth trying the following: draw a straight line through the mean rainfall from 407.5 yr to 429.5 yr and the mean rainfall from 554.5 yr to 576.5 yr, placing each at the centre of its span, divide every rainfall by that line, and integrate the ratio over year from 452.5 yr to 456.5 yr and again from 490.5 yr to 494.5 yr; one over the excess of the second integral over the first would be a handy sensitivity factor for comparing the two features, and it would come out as -6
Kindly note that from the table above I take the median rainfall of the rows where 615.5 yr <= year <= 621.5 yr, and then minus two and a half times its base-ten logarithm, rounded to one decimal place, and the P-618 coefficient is -0.3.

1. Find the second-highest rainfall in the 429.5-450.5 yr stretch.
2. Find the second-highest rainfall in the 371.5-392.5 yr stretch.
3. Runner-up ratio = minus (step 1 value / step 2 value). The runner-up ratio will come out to -0.99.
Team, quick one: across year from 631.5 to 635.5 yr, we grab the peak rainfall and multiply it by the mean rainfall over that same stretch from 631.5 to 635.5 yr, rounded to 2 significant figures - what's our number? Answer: 1.8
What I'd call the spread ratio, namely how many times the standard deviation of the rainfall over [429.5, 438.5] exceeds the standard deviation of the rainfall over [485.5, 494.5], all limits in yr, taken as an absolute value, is 0.98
